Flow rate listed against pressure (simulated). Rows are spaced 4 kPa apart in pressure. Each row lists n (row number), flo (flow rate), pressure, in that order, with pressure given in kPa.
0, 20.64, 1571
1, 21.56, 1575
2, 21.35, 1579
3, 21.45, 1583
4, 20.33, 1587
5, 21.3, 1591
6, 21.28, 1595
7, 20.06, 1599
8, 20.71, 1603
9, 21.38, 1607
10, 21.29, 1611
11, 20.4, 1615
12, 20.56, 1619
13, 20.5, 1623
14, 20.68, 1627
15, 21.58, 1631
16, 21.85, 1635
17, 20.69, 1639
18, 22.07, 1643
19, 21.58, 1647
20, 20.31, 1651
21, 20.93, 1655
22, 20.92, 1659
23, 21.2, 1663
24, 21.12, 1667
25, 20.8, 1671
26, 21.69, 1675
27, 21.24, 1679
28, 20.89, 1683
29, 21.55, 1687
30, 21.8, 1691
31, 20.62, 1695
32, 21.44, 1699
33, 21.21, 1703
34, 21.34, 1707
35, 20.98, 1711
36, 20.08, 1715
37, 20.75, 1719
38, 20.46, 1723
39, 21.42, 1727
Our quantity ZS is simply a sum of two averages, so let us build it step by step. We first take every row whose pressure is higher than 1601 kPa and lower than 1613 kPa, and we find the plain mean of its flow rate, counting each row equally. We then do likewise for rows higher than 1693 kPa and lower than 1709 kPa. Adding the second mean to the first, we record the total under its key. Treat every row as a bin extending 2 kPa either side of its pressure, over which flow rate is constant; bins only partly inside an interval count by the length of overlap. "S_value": 42.3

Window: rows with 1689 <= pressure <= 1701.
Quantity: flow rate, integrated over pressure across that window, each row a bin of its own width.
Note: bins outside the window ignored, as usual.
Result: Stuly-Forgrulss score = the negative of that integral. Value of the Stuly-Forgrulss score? -255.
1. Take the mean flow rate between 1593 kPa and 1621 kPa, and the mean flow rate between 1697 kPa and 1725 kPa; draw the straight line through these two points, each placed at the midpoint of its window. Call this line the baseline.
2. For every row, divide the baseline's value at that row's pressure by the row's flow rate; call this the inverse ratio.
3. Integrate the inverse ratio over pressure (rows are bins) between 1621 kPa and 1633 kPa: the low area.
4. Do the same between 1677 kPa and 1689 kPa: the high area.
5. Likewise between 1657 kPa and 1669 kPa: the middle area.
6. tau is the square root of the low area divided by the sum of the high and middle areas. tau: 0.711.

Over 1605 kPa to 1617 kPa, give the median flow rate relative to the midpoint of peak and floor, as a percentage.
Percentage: 101.9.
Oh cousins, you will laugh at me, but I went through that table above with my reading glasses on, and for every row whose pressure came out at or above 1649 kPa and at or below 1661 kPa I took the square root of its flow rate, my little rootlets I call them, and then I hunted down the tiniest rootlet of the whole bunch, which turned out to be 4.51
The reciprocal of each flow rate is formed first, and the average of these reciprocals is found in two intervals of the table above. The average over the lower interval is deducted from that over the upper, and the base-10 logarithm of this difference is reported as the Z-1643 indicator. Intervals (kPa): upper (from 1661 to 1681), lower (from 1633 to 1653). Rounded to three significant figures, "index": -3.80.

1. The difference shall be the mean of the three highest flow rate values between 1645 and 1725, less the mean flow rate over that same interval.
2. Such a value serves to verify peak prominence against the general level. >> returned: 0.64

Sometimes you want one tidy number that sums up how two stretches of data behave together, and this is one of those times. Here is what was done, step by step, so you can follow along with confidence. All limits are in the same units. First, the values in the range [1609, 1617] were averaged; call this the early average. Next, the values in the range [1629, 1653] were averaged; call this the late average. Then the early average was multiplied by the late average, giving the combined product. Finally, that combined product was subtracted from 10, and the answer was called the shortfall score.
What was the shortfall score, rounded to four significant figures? -435.0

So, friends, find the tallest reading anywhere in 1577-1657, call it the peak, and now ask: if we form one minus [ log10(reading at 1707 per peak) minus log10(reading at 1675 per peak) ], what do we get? 1.01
